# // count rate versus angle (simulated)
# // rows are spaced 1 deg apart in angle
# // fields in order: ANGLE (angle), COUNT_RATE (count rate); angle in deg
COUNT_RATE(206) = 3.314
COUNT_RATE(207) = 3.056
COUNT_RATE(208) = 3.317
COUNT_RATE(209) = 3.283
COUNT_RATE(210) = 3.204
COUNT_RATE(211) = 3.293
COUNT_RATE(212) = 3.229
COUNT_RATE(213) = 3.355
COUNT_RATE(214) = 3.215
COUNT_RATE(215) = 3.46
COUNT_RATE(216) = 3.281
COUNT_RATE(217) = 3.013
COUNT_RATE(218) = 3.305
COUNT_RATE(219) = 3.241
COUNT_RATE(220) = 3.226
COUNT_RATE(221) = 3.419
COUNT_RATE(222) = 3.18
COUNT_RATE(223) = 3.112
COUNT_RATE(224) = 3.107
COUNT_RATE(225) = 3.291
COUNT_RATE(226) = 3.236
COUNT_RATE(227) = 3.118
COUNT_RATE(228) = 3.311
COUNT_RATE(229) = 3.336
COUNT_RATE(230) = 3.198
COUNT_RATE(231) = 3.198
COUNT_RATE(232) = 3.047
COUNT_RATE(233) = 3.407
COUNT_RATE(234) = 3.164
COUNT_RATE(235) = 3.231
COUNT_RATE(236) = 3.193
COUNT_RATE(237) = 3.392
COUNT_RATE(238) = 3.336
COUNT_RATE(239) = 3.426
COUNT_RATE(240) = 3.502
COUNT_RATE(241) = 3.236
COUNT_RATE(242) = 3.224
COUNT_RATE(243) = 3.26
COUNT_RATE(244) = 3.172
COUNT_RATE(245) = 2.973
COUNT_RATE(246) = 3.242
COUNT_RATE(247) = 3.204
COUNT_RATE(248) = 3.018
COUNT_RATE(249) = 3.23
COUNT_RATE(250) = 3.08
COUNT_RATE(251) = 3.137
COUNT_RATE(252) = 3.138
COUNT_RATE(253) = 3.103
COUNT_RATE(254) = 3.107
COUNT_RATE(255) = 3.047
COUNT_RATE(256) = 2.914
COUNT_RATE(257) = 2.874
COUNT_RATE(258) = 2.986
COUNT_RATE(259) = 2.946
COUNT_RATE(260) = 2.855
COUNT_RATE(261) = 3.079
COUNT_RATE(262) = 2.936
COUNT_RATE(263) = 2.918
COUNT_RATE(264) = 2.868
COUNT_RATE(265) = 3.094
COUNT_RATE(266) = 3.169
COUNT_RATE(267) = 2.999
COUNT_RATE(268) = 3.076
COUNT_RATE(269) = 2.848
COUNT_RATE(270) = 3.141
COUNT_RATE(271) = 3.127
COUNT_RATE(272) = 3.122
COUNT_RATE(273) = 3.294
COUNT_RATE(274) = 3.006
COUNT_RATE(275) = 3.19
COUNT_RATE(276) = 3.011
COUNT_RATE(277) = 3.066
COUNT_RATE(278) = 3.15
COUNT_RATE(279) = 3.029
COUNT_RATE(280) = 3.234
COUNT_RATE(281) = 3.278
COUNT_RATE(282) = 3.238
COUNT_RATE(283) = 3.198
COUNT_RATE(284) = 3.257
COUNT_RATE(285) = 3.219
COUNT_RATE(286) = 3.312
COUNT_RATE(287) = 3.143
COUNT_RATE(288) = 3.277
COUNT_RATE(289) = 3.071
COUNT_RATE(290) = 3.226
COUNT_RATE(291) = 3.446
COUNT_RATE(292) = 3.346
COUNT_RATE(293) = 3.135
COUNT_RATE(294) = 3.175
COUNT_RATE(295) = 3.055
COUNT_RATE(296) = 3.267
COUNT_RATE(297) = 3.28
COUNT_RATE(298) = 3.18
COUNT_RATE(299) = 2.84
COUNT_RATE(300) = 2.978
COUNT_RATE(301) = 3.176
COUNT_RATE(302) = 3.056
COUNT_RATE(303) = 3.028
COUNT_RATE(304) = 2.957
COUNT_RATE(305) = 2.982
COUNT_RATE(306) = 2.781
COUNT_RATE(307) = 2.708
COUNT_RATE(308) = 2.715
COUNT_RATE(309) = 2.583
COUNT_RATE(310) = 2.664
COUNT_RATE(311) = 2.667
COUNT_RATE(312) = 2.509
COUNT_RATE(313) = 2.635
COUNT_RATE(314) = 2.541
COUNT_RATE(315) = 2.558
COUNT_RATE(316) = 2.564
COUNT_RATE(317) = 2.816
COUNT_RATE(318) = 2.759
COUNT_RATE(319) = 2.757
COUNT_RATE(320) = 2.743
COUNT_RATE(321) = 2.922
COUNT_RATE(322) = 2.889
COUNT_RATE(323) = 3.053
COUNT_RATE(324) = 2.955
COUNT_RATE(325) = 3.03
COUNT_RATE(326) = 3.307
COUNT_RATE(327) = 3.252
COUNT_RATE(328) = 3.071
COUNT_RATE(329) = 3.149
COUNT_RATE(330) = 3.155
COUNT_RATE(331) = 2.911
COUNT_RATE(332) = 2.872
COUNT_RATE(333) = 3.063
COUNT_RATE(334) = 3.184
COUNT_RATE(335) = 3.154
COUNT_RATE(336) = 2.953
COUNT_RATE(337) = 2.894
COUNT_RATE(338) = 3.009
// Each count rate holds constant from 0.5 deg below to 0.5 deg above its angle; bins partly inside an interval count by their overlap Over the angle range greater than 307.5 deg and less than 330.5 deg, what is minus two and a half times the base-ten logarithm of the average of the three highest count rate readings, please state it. -1.28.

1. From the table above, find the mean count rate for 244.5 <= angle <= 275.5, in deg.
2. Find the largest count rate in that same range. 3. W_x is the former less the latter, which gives -0.24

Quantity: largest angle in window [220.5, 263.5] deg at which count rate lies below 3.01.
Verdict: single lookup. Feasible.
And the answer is 263 deg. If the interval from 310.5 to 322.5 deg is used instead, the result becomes 322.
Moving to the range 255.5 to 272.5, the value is 269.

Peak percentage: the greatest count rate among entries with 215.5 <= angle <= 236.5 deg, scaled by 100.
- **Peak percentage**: 342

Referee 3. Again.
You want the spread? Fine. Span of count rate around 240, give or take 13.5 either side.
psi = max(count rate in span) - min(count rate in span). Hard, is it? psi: 0.53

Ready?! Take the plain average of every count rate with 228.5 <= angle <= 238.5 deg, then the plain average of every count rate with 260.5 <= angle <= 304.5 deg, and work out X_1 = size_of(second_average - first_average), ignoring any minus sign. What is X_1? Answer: 0.13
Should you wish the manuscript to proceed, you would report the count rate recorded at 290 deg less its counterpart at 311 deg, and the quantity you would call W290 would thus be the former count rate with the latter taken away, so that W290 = 0.6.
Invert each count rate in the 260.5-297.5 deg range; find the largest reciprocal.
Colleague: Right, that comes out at 0.351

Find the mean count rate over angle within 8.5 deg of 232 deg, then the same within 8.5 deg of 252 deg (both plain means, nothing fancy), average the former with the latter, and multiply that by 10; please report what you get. 31.6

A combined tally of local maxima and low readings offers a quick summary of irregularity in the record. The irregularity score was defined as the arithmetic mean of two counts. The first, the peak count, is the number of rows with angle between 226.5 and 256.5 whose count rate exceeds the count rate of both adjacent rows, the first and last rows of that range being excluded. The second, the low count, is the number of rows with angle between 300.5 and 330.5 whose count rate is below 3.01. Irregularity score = 15.0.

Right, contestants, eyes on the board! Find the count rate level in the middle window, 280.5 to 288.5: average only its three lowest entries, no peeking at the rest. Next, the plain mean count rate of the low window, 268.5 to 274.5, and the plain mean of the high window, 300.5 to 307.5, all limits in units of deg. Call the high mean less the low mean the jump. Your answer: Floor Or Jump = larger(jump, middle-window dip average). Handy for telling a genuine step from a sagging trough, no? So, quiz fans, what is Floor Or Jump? 3.19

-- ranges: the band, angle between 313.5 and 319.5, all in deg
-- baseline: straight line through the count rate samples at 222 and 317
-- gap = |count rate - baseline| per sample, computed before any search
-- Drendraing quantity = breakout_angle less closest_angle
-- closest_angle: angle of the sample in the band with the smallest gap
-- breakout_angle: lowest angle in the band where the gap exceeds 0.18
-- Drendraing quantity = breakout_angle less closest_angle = -3 deg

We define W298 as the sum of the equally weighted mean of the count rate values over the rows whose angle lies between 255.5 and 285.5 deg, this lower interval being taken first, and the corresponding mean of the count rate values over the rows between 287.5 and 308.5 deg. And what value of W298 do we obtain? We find 6.15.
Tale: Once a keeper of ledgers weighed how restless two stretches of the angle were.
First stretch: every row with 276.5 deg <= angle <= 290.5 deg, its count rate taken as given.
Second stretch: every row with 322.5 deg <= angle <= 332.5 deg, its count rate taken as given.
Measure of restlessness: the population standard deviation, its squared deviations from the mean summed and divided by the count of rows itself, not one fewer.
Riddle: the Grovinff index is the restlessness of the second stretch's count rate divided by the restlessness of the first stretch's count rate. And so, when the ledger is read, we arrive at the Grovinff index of 1.59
